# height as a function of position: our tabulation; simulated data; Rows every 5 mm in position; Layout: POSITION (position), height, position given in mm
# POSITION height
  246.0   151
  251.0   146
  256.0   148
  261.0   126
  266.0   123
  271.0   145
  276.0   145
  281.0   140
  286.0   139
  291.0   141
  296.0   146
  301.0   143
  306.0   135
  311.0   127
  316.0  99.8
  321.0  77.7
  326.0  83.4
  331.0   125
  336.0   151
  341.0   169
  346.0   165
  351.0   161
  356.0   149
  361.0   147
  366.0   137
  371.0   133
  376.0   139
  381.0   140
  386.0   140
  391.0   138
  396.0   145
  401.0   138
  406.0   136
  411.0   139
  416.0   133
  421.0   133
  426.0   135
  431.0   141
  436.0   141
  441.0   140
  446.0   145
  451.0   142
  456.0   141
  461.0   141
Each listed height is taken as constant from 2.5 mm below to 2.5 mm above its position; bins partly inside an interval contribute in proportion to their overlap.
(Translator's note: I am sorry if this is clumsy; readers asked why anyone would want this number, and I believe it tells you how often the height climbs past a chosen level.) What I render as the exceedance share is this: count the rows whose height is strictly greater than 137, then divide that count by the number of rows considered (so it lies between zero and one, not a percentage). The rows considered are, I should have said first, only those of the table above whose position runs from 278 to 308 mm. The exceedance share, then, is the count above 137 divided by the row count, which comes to 0.83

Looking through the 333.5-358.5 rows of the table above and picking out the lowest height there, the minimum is 149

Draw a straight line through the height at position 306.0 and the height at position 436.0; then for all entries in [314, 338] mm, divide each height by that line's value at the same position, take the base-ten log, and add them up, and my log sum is -0.58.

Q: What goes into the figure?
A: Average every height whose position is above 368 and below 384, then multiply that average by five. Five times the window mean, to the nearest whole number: 687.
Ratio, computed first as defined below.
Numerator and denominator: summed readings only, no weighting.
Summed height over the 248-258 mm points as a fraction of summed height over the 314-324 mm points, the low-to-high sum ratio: 1.66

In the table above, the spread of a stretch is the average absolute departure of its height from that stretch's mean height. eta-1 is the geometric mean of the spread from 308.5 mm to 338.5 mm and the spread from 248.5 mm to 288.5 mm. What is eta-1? 13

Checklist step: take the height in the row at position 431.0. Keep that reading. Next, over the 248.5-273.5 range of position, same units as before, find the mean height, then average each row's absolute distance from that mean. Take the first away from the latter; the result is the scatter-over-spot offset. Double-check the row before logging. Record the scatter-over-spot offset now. -131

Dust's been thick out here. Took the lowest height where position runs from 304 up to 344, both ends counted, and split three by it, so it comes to 0.0386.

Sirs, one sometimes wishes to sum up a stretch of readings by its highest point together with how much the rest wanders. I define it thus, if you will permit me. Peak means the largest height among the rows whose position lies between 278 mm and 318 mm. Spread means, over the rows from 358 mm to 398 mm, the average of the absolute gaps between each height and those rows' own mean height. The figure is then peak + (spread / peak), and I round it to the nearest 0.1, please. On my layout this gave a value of 146.0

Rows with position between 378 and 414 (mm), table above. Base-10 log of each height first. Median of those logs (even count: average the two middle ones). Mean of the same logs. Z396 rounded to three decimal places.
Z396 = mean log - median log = 0.001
